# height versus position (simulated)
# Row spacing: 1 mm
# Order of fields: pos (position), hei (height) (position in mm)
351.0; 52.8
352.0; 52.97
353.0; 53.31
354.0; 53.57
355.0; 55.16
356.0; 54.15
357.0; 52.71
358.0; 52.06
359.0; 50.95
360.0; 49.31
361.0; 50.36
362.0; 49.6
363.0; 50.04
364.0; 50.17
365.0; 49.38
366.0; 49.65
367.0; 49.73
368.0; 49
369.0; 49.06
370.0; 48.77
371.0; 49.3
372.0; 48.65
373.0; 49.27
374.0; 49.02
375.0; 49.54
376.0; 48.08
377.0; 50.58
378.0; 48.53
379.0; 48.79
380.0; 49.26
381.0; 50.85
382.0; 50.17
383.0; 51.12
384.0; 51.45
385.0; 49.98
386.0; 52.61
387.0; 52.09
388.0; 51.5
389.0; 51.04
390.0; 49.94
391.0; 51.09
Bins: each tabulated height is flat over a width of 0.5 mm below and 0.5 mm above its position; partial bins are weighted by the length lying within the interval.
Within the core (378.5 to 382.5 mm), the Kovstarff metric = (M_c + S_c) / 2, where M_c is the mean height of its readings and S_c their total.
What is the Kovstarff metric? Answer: 124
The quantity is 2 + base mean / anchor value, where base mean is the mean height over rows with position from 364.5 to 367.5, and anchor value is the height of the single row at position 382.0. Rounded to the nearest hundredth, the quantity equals 2.99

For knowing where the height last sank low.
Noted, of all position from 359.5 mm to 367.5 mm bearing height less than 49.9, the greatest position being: 367.0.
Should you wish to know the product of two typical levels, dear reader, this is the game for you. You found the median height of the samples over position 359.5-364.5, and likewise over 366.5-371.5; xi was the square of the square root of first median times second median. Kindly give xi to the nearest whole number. 2455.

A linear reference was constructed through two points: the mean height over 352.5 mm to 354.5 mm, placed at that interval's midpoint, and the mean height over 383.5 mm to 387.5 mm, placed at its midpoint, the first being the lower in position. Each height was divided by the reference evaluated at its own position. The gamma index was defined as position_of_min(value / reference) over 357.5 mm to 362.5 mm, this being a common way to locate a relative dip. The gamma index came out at 360.0 mm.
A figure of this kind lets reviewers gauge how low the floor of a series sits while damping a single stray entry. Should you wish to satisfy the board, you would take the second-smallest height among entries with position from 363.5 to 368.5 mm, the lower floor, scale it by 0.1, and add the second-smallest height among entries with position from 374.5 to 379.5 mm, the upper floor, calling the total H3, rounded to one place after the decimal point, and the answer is 53.5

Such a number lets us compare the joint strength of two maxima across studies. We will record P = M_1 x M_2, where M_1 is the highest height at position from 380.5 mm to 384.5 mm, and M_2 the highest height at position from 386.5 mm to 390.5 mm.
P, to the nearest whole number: 2680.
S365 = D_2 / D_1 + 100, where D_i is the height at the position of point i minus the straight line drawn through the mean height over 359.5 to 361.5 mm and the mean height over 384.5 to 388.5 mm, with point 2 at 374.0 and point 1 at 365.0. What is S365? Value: 102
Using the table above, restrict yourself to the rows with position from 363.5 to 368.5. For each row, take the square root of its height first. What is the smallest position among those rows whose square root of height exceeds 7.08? 364.0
